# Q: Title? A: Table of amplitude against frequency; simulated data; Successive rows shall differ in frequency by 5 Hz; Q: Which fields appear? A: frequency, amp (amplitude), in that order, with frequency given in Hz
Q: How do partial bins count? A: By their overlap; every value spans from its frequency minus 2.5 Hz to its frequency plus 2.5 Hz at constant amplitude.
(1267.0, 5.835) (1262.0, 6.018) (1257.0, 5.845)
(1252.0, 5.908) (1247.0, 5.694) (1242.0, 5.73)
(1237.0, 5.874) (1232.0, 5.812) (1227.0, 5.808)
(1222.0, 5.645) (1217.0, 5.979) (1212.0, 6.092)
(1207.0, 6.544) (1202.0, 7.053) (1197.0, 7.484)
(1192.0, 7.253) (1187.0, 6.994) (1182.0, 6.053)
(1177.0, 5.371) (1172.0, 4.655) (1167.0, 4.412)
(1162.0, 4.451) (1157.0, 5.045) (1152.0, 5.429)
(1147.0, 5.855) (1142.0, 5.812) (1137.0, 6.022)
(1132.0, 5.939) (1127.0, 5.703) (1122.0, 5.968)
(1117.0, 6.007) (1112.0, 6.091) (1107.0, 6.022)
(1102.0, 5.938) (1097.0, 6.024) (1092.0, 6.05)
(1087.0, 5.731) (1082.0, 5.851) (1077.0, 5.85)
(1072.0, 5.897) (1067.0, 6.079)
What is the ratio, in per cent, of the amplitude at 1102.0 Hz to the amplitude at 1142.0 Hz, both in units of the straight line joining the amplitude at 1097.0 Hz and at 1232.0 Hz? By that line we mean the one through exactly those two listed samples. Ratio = 101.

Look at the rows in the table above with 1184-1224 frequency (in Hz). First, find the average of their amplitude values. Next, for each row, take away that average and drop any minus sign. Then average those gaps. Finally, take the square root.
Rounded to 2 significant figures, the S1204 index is 0.75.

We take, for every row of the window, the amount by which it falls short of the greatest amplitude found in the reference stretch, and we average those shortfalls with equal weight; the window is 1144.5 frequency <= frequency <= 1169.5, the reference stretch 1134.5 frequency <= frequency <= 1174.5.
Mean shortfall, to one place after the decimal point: 1.0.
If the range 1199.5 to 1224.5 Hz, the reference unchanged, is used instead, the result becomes -0.2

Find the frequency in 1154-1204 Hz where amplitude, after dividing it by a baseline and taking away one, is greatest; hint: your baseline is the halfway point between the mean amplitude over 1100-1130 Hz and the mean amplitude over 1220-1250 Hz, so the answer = 1197.0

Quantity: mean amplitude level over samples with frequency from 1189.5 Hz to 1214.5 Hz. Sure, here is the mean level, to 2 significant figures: 6.9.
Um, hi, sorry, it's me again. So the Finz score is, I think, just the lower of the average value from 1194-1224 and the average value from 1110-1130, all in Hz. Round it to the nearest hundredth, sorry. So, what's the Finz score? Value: 5.94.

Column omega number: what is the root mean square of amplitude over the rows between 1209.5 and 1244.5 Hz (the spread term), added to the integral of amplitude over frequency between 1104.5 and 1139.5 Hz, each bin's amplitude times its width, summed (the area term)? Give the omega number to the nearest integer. 215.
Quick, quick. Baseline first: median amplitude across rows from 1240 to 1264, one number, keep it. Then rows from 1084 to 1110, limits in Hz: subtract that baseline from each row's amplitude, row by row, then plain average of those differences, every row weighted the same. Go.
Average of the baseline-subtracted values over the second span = 0.11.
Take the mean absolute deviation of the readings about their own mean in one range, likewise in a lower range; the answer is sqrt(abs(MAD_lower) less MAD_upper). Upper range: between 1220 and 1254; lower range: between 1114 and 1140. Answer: 0.1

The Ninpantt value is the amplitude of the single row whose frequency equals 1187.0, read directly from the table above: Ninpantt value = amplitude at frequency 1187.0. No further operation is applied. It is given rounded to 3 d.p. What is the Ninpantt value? 6.994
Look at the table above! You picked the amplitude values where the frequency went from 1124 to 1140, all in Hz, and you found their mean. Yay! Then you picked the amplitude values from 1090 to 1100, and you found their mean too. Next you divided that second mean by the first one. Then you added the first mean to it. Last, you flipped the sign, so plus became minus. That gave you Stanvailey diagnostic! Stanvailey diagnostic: -6.91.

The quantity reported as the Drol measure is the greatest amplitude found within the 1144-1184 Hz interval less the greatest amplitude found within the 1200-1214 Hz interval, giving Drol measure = -1.0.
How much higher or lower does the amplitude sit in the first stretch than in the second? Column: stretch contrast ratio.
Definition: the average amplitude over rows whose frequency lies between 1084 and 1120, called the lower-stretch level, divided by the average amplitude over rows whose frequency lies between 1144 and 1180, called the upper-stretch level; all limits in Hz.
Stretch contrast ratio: 1.2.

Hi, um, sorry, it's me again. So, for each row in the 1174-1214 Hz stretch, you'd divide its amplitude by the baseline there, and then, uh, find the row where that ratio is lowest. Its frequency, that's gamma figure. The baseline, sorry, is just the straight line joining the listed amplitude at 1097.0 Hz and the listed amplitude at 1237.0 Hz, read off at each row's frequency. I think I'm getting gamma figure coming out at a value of 1177.0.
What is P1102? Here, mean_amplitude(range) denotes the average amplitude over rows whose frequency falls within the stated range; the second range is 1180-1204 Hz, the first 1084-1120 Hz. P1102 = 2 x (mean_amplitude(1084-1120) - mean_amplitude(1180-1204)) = -2.0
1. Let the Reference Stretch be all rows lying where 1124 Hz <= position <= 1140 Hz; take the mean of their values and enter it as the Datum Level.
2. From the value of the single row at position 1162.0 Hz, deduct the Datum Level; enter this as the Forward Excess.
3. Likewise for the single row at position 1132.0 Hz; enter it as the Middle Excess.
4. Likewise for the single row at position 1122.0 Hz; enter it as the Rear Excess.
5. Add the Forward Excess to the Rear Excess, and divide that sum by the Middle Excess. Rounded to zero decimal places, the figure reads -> -27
